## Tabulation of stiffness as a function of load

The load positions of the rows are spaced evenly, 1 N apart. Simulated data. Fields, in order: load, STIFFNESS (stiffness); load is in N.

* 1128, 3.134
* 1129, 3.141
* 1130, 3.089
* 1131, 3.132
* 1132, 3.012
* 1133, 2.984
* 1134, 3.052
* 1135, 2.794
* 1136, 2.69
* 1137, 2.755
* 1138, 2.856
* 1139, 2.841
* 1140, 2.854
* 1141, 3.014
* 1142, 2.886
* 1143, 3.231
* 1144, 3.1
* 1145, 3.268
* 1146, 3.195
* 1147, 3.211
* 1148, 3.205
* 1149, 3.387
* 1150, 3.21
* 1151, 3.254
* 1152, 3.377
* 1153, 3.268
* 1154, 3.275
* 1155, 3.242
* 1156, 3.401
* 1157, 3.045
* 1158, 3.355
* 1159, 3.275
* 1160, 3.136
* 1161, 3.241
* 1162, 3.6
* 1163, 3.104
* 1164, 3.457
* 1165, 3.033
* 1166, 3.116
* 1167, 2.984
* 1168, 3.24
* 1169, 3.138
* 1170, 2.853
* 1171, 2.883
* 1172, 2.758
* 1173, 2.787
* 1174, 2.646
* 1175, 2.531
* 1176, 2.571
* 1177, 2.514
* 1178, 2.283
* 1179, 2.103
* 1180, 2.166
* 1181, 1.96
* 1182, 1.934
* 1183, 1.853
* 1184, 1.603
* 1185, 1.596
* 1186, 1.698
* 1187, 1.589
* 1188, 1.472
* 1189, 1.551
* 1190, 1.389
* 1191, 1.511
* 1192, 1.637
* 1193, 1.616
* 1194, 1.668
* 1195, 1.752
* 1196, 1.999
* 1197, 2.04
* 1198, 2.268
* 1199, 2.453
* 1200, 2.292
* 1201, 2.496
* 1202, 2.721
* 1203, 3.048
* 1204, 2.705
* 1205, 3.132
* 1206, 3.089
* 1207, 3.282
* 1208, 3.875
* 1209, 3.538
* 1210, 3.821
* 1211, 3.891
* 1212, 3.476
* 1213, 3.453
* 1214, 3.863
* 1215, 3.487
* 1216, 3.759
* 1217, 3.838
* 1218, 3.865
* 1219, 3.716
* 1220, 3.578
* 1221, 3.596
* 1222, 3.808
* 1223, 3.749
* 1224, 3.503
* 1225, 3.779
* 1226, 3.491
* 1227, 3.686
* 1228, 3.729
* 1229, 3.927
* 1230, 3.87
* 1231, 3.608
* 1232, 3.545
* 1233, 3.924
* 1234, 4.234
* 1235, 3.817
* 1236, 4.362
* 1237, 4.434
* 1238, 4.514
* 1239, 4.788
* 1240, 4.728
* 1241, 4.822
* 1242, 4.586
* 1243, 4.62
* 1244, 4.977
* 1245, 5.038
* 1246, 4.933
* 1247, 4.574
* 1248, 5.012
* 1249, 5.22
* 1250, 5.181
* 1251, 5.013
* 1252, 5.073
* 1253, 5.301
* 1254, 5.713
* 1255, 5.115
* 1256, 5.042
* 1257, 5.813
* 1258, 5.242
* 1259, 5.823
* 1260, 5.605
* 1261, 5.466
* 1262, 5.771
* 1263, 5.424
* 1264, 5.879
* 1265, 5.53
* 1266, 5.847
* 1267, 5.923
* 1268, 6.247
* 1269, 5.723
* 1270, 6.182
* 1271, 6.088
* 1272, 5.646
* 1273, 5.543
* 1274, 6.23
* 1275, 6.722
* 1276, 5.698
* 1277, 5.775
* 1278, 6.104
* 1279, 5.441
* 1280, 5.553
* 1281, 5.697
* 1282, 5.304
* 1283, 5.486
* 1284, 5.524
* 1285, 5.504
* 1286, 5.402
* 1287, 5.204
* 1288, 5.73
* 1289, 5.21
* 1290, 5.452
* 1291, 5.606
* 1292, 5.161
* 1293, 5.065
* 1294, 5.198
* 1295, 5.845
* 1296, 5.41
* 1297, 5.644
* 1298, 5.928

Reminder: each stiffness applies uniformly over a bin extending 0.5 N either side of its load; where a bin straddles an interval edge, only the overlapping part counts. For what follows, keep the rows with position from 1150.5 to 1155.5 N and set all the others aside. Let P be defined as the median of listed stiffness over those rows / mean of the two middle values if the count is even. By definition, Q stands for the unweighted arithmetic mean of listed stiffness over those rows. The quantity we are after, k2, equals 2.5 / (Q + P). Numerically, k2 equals 0.382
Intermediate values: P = 3.27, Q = 3.3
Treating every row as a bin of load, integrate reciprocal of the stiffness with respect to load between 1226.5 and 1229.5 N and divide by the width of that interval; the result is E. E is 0.26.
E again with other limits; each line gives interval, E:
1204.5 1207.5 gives 0.32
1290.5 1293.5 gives 0.19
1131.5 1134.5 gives 0.33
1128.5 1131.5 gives 0.32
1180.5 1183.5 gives 0.52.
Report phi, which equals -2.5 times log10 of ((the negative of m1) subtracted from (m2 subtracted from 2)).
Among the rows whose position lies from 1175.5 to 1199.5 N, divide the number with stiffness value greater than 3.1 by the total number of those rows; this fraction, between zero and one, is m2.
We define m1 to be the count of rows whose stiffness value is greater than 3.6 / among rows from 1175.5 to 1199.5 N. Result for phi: -0.8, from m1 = 0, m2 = 0.0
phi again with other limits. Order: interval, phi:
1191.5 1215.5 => -1.9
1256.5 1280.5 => -3.5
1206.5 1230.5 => -3.0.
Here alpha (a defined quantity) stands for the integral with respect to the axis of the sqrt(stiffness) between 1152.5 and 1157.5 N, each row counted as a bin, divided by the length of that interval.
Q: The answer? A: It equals 1.80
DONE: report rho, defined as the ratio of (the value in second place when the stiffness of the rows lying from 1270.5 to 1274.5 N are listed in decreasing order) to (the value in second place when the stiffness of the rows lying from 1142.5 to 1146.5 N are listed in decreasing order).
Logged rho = 1.88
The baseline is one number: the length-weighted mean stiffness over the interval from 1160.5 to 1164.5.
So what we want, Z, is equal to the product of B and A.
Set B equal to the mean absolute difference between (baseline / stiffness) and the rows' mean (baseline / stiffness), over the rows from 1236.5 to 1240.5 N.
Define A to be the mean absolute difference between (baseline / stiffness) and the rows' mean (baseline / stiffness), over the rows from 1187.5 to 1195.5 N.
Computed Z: 0.003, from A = 0.13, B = 0.022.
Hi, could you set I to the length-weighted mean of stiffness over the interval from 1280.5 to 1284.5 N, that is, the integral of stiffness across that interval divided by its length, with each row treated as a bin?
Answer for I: 5.5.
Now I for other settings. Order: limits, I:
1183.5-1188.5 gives 1.6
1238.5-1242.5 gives 4.7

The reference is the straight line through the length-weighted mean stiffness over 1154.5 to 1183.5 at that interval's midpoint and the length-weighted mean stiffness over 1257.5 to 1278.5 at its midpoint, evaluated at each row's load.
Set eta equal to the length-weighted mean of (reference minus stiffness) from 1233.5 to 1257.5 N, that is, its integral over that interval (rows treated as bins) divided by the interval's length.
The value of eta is 0.3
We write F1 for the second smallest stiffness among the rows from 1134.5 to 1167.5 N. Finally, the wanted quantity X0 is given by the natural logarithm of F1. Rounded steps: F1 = 2.755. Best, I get 1.0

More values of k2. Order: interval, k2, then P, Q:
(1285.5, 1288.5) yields 0.230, 5.40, 5.4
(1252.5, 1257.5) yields 0.234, 5.30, 5.4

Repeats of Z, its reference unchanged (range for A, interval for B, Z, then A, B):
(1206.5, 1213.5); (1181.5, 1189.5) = 0.008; 0.05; 0.145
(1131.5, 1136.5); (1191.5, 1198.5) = 0.011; 0.05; 0.202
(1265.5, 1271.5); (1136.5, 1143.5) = 0.001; 0.02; 0.043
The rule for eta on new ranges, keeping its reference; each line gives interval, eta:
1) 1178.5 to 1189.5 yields 1.5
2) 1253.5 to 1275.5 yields 0.0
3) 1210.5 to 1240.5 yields 0.7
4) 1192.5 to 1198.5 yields 1.7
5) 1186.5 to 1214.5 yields 1.2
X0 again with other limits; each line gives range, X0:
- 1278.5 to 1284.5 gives 1.7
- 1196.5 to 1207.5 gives 0.8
